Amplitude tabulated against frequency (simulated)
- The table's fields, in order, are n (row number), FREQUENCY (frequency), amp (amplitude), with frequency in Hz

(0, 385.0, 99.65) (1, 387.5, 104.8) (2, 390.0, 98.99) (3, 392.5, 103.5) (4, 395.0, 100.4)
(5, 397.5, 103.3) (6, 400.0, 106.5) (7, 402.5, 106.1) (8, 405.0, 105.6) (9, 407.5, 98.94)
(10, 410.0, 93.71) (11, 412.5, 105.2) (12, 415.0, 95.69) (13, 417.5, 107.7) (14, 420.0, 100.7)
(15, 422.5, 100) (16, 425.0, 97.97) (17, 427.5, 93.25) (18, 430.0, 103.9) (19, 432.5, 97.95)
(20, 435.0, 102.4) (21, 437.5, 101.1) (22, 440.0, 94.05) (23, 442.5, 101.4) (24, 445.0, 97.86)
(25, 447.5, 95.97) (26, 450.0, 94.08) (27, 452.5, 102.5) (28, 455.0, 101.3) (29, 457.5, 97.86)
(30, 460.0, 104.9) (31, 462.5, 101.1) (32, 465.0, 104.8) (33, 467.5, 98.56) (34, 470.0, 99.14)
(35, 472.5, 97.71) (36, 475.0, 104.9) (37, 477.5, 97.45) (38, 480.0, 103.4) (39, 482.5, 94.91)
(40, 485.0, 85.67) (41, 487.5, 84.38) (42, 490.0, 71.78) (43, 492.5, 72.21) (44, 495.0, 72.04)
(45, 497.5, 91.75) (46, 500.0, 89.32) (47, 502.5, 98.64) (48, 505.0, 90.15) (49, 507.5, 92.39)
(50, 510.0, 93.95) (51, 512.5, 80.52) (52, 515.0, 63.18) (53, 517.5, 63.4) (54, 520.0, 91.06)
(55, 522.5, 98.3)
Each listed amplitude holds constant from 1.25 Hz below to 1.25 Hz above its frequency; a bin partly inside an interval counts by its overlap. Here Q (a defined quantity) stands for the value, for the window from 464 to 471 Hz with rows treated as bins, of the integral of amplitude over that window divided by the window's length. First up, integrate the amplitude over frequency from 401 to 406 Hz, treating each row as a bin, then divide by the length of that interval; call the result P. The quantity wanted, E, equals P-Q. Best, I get 5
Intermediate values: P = 106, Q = 101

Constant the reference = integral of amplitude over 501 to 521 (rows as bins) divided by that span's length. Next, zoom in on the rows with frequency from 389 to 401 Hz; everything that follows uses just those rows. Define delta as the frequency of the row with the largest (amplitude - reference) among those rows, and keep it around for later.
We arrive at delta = 400.0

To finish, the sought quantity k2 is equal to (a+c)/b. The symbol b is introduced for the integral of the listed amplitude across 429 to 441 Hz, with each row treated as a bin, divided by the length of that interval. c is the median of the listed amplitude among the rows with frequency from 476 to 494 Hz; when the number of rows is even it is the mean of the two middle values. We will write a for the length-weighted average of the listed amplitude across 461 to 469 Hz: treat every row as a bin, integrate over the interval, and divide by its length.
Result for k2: 1.87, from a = 102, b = 100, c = 86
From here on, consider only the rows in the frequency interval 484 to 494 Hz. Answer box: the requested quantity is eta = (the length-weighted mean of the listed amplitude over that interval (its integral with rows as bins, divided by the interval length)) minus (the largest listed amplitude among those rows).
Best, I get -7.5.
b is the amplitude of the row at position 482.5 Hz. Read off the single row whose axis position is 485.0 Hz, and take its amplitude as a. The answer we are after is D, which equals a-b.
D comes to -9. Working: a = 85.67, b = 94.91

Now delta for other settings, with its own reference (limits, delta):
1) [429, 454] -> 430.0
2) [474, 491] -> 475.0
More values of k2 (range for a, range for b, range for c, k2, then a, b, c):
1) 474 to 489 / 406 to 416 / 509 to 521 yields 1.78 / 95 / 99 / 81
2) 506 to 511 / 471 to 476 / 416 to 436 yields 1.91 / 93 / 101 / 100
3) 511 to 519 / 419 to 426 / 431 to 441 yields 1.71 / 71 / 100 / 100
